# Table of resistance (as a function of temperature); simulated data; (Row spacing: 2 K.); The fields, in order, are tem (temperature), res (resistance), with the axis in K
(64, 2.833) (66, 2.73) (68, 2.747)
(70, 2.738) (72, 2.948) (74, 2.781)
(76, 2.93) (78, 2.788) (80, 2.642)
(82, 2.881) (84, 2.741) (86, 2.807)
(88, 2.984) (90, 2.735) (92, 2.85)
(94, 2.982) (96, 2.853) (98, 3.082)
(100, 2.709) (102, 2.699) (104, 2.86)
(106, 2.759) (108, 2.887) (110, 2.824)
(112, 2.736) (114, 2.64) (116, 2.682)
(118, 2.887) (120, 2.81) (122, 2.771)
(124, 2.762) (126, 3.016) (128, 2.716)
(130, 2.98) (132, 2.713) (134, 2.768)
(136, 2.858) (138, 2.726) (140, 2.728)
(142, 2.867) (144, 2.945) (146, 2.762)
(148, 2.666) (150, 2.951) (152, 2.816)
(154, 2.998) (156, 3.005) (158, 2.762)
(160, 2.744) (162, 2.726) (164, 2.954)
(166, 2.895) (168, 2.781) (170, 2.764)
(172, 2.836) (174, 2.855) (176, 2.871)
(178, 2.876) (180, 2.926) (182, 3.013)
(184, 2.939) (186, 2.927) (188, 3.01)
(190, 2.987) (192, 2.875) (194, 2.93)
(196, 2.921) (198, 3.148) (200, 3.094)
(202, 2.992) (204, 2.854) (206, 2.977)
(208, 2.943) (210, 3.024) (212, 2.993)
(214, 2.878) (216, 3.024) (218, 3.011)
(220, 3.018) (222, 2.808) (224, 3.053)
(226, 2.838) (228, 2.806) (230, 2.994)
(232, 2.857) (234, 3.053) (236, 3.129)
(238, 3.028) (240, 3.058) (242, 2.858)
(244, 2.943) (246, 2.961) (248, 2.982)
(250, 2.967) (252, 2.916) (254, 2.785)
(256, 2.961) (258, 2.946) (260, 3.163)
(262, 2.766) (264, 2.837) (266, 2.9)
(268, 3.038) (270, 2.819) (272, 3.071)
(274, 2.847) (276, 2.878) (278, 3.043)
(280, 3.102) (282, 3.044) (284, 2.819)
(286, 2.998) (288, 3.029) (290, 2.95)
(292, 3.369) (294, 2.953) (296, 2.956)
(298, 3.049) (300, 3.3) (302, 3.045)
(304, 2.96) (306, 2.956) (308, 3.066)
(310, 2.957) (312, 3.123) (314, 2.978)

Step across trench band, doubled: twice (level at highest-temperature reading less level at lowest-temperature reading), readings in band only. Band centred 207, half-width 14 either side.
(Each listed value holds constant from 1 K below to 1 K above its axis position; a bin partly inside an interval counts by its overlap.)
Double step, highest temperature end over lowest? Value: 0.18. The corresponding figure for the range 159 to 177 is 0.25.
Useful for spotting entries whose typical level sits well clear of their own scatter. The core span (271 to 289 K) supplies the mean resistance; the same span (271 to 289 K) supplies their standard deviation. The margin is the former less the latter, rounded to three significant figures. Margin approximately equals 2.88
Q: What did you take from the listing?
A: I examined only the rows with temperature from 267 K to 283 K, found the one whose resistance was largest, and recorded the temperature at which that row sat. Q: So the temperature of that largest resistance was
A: 280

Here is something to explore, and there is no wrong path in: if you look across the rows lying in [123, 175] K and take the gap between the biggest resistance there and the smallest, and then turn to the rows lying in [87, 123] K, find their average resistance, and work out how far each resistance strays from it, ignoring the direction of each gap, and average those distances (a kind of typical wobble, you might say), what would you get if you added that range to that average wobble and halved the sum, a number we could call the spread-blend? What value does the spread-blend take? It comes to 0.22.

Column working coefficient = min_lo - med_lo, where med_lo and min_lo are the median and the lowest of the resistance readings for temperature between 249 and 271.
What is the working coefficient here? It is -0.15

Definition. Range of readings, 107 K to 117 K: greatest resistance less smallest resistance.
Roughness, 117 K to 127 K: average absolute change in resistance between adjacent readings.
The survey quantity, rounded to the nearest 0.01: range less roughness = 0.15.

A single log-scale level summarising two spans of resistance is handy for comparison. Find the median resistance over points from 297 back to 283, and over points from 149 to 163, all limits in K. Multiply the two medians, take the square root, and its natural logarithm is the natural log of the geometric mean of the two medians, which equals 1.06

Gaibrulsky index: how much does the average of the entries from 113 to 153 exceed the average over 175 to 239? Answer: -0.16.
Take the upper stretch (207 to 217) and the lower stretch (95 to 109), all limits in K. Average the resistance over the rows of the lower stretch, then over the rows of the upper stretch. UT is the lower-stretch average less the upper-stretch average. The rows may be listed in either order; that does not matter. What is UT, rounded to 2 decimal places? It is -0.14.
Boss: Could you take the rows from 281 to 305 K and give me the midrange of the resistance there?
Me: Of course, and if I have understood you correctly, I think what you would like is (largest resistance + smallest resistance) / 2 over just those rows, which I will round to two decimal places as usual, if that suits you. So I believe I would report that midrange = 3.09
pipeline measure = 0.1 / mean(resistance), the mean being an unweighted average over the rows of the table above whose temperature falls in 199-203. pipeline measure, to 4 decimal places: 0.0329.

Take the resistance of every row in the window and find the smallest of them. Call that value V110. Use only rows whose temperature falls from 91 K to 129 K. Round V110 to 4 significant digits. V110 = 2.640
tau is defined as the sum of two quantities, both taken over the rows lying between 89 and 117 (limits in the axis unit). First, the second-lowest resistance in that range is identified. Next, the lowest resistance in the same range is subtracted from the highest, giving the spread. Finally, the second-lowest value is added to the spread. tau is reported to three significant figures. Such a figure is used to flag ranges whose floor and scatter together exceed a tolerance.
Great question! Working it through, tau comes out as 3.12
